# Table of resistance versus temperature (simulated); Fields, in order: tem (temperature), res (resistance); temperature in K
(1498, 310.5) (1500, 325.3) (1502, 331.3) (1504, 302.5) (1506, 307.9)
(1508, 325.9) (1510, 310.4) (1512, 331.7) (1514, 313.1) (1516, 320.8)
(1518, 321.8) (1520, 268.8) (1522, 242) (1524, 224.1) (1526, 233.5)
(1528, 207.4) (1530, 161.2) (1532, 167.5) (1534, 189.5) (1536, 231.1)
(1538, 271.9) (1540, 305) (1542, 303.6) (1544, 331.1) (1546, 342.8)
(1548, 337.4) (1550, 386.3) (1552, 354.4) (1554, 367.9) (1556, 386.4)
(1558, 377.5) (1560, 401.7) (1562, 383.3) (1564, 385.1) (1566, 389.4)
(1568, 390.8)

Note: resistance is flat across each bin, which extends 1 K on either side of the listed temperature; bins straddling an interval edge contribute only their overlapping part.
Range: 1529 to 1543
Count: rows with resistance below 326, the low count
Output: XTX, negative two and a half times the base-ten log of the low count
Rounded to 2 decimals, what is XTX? -2.11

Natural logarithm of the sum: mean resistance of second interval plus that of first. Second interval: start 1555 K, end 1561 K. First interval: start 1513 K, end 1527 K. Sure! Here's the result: 6.50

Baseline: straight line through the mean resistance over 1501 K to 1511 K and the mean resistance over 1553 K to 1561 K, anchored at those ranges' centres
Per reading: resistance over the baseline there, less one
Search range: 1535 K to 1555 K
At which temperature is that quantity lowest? 1536 K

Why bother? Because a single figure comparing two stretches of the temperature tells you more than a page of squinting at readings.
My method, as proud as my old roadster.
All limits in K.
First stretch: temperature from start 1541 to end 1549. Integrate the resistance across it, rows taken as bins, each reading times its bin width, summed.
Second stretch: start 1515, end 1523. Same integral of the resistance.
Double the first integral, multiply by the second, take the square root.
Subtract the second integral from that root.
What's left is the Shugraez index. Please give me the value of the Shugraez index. 1176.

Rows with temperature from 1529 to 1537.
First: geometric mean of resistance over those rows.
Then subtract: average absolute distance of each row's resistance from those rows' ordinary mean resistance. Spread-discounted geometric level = 162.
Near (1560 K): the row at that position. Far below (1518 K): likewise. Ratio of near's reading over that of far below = 1.2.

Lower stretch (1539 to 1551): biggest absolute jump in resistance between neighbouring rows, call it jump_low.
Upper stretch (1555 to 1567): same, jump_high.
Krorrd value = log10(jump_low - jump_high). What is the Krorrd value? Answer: 1.39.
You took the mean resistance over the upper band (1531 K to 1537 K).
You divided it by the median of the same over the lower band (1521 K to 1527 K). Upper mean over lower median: 0.84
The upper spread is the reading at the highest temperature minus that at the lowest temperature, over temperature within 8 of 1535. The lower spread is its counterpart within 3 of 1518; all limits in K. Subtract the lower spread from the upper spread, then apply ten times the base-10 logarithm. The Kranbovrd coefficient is 21.7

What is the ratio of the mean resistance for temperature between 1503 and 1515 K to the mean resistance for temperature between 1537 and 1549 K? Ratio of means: 1.0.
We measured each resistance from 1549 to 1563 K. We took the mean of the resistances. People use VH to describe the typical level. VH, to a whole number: 380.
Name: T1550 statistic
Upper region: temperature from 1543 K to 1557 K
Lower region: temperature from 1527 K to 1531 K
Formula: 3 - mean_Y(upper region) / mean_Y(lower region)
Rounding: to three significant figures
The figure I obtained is 1.06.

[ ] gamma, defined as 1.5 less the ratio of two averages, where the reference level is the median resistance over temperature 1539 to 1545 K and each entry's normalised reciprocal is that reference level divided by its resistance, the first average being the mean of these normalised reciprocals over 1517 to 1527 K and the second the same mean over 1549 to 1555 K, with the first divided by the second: 0.0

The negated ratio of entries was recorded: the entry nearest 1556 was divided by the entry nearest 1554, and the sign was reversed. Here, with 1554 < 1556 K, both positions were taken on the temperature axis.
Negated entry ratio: -1.05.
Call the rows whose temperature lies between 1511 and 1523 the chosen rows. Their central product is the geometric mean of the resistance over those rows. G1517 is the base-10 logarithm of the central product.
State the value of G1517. 2.47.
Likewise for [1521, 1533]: 2.31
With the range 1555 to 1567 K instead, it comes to 2.59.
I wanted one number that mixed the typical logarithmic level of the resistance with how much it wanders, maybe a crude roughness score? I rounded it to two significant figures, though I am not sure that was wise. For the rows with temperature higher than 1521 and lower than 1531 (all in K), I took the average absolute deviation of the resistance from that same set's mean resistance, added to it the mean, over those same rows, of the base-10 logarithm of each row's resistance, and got 26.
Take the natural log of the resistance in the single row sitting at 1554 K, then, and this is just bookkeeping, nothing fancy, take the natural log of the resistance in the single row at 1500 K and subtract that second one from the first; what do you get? 0.12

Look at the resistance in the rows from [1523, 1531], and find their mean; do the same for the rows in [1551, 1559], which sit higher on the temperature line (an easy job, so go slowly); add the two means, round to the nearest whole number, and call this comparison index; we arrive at 578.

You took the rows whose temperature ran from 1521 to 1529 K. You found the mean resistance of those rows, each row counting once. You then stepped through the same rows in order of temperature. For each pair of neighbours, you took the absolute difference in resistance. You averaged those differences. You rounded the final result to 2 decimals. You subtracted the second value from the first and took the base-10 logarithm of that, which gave 2.32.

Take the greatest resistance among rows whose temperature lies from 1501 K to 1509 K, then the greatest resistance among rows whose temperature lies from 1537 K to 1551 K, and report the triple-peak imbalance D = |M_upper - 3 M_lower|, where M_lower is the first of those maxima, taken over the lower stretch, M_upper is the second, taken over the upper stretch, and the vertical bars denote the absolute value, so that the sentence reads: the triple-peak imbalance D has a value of 608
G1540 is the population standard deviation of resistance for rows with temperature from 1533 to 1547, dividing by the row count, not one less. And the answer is 51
